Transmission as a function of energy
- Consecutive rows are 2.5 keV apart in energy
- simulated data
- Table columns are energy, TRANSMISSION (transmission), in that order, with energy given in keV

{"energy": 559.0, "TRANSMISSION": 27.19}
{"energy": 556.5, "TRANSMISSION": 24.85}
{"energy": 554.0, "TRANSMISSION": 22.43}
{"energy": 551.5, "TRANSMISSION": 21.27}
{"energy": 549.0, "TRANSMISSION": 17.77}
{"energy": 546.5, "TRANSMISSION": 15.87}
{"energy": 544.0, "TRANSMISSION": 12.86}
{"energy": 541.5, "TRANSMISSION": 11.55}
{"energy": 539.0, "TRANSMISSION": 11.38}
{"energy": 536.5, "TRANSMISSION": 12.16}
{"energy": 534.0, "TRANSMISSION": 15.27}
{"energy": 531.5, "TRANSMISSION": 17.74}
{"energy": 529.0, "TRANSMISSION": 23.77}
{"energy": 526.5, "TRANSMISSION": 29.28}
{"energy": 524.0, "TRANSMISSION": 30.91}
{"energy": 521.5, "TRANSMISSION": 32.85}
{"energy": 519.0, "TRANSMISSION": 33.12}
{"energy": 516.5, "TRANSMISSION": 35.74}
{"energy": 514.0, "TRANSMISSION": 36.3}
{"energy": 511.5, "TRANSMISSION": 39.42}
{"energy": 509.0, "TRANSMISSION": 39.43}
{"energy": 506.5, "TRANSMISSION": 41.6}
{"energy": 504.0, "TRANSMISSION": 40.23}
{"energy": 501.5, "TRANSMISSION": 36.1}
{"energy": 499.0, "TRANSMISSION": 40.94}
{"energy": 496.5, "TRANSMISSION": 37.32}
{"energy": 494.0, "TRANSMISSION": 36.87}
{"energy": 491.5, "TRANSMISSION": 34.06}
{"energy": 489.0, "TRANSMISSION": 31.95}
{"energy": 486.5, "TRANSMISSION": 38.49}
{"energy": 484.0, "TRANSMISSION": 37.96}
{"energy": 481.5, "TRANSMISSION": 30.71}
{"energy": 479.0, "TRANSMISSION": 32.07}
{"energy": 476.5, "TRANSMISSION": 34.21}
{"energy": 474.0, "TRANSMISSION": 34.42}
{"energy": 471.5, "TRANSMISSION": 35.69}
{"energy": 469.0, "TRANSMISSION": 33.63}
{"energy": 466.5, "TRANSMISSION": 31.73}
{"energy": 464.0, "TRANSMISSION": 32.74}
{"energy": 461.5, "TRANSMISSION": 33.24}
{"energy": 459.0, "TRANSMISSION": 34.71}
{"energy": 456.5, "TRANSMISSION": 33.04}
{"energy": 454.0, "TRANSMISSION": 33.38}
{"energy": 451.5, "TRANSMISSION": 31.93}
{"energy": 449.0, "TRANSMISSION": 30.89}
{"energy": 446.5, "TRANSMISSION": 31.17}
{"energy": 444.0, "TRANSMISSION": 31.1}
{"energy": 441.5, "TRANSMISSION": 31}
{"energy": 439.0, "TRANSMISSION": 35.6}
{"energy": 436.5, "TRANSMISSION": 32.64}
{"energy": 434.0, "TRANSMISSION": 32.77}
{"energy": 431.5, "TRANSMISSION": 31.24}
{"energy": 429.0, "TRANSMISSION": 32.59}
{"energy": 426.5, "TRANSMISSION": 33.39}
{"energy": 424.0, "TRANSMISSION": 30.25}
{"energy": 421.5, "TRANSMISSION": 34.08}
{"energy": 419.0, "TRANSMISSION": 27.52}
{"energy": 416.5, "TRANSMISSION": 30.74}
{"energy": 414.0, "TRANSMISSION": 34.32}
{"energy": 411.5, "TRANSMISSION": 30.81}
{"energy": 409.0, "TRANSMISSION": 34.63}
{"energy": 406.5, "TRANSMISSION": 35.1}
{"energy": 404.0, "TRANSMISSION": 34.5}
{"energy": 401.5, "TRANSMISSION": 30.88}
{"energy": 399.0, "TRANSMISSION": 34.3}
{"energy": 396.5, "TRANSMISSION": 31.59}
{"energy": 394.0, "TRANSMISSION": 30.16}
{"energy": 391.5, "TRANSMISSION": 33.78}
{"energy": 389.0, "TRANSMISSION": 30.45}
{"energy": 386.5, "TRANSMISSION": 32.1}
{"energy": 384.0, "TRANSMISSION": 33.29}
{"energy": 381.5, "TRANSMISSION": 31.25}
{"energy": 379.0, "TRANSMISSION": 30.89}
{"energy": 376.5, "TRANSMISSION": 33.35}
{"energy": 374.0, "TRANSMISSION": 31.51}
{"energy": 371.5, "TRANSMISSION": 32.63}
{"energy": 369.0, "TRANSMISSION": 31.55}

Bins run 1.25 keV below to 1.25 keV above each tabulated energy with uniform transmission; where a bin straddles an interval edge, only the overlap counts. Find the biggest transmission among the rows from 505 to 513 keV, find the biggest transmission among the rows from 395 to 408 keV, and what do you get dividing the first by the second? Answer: 1.2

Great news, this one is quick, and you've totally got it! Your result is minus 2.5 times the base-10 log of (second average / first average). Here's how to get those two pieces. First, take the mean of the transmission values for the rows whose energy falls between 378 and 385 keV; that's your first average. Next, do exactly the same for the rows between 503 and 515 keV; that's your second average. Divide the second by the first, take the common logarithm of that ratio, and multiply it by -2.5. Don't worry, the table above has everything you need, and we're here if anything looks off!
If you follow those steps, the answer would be -0.23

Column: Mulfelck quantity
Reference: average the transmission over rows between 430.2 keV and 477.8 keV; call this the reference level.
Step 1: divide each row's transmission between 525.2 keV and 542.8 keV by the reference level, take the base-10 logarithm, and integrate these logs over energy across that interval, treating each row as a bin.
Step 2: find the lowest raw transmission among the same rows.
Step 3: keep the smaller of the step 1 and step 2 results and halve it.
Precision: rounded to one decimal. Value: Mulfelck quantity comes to -2.7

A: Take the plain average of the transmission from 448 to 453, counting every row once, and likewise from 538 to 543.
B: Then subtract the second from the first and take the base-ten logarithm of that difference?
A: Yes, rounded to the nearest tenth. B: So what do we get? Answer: 1.3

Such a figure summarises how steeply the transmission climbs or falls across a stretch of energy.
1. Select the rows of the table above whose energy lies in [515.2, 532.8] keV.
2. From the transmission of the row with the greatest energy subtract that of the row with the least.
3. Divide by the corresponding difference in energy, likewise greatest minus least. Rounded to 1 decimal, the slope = -1.2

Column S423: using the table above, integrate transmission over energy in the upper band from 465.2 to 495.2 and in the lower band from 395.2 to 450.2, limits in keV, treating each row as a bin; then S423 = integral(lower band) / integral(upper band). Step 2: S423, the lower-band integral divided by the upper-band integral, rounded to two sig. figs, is 1.7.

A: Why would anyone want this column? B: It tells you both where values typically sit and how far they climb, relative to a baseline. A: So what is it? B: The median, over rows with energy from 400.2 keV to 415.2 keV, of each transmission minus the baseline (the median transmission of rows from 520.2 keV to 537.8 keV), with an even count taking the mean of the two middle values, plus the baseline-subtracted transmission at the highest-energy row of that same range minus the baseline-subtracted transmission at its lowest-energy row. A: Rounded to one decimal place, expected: 14.1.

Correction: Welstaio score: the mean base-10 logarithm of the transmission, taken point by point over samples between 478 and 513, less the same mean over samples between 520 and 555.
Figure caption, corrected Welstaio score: 0.30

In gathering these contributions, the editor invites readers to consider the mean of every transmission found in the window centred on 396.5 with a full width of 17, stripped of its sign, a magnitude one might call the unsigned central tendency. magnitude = 32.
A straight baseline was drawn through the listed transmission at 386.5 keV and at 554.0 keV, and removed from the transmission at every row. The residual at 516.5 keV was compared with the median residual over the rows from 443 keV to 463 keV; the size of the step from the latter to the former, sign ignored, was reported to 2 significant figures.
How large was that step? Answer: 6.9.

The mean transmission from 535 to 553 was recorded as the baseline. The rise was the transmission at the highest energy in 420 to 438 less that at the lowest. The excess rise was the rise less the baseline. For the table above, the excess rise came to -16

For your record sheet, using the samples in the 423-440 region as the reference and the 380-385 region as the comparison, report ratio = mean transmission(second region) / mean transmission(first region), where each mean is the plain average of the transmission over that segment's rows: 0.99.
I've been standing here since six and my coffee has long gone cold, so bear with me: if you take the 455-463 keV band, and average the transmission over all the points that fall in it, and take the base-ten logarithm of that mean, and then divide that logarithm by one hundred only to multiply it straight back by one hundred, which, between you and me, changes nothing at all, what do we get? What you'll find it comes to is 1.53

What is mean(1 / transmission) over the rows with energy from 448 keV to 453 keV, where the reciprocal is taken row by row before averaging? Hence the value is 0.032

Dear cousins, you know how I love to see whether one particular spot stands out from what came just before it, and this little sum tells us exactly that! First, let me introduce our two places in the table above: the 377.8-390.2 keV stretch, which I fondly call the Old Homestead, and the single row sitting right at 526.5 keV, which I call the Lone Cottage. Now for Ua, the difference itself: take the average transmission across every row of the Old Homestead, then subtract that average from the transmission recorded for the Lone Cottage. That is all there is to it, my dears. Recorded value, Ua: -2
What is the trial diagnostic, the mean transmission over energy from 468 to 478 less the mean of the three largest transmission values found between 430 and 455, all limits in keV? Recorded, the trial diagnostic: 1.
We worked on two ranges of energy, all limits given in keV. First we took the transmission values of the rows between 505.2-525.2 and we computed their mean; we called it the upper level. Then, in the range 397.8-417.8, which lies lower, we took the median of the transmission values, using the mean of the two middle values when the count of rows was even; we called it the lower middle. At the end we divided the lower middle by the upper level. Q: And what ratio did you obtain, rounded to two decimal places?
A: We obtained 0.95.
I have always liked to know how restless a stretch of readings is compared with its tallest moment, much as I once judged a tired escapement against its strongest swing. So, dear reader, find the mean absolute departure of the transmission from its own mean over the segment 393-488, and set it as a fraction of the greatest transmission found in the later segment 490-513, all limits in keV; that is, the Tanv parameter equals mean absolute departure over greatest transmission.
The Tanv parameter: 0.042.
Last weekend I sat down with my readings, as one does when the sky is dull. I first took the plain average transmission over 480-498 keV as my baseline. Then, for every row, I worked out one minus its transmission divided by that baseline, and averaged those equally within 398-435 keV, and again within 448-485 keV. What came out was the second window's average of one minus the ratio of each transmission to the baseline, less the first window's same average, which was -0.025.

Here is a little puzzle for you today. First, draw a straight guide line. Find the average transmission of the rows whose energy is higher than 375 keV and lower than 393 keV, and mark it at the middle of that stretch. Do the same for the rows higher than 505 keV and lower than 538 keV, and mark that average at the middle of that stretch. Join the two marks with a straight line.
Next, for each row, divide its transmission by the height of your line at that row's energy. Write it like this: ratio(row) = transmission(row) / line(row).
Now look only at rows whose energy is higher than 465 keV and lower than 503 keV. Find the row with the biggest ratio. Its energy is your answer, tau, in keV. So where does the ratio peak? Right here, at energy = 499.0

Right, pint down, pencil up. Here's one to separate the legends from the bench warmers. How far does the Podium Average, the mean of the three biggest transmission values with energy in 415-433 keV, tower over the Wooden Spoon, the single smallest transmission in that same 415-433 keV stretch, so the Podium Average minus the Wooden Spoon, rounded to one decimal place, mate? 5.8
